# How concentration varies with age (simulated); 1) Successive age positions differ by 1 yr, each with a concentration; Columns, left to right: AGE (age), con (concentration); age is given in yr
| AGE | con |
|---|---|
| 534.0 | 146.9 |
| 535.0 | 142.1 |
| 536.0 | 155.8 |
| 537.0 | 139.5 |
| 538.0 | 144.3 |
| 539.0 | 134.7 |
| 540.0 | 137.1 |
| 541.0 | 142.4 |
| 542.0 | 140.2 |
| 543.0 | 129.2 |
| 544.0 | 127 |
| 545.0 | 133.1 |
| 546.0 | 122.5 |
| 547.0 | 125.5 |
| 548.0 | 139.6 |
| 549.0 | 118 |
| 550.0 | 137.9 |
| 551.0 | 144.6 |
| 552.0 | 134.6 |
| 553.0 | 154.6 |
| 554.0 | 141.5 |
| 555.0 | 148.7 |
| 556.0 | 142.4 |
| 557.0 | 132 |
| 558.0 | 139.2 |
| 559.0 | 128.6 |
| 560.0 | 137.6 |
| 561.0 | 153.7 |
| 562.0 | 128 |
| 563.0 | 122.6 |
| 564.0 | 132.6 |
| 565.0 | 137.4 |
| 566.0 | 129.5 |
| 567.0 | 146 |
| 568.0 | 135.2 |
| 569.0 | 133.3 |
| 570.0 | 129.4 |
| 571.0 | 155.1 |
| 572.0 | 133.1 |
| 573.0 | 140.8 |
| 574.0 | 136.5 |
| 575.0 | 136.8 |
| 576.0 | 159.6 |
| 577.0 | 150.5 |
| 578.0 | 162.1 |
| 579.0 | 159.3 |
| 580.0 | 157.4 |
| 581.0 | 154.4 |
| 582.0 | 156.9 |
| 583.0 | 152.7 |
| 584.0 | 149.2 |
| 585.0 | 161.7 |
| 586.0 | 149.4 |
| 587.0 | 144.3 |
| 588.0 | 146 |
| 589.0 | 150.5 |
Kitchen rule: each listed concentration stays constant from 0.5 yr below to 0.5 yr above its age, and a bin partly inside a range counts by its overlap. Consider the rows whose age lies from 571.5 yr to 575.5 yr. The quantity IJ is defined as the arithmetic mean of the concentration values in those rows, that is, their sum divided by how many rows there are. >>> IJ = 137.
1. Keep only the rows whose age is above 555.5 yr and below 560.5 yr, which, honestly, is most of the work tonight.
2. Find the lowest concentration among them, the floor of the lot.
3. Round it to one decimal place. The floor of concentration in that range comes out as 128.6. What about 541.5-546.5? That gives 122.5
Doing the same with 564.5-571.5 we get 129.4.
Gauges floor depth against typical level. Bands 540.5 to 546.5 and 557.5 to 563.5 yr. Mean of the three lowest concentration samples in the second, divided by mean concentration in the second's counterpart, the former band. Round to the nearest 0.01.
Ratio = 0.95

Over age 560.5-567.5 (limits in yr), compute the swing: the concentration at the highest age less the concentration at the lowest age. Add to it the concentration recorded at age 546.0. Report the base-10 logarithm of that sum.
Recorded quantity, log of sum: 2.06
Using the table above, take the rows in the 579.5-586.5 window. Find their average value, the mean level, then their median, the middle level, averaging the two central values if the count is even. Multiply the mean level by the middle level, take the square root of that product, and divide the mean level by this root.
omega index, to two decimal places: 1.00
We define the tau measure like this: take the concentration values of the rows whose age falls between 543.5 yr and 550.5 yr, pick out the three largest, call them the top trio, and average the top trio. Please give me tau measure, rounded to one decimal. 136.9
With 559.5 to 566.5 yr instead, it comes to 142.9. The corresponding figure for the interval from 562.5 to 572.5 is 146.2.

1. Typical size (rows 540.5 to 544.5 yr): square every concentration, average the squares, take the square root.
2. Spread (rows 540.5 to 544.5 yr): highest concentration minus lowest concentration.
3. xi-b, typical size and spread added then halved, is 75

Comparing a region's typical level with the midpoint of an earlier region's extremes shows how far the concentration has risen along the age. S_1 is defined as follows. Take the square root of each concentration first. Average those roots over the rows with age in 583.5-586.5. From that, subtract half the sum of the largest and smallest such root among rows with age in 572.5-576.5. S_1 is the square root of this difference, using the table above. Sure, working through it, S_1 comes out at 0.5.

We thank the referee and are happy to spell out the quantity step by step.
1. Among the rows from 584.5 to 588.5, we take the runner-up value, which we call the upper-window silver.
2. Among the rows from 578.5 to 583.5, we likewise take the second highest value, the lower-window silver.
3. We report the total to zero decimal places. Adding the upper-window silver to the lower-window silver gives 307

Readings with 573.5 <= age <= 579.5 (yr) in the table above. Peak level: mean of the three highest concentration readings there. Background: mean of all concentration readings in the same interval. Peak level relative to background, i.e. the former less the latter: 9.5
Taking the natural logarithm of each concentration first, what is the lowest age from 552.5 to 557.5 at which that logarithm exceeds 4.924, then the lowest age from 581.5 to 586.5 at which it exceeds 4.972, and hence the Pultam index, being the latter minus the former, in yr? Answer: 29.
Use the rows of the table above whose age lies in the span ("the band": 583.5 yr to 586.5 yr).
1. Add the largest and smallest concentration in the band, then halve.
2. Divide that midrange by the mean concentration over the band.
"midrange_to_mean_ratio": 1.01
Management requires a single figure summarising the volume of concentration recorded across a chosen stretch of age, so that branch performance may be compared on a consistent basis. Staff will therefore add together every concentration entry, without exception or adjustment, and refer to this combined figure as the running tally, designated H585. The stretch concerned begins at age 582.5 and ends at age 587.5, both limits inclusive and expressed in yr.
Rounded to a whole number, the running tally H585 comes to 757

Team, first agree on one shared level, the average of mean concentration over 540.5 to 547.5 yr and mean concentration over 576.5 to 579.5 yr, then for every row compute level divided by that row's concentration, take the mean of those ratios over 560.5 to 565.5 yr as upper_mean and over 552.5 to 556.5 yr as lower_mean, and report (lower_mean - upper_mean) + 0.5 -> 0.41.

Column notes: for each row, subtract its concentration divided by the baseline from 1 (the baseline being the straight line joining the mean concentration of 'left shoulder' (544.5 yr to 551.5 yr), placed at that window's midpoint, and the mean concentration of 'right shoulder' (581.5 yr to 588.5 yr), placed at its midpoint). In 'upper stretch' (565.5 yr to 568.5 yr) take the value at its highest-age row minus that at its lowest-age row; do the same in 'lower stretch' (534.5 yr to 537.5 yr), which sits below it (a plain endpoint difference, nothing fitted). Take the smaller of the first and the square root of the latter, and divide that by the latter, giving -1.1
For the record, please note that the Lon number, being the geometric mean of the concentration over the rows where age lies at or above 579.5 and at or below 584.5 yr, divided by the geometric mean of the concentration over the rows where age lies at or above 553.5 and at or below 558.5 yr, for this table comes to 1.10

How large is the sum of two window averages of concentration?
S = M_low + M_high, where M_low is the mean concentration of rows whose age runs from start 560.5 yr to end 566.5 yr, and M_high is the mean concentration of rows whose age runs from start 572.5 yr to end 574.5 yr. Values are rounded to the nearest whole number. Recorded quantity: 273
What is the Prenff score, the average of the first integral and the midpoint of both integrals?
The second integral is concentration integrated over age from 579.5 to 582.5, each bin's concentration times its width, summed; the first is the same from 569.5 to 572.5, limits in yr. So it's 430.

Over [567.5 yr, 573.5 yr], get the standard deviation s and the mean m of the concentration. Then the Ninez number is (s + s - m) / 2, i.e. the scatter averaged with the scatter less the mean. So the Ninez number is -60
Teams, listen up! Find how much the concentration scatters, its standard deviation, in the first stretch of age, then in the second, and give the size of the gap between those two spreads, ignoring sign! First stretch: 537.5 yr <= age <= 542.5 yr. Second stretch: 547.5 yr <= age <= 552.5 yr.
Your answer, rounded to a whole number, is 6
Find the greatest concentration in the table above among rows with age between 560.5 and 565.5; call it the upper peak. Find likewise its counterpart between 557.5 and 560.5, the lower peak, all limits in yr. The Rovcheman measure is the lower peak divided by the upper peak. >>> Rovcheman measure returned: 0.91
